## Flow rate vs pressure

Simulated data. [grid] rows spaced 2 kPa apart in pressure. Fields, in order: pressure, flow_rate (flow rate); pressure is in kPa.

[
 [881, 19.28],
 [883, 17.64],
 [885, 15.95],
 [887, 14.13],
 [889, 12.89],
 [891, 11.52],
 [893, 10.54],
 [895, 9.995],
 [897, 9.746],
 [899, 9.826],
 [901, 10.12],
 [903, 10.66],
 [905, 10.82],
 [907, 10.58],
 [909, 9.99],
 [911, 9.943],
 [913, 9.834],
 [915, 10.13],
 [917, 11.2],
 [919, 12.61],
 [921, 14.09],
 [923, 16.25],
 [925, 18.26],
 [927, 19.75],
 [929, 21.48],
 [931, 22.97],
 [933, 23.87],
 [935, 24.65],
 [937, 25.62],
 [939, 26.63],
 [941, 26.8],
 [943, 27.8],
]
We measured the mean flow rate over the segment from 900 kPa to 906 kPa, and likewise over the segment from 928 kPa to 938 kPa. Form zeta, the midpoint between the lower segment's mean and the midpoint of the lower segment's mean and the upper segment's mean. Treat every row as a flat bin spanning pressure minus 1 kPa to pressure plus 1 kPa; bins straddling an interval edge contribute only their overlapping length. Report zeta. 13.8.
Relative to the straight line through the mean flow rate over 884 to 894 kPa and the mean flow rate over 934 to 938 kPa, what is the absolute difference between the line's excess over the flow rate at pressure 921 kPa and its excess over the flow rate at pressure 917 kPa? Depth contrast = 1.9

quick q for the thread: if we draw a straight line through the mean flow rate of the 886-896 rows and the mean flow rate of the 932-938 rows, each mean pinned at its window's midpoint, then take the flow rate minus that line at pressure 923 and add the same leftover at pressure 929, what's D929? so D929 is -6.4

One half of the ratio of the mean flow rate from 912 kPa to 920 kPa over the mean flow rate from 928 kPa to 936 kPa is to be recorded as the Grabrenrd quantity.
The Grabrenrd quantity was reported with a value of 0.2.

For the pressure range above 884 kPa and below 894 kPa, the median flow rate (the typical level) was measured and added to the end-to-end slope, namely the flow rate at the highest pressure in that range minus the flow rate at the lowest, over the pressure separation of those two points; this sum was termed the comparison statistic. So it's 12.2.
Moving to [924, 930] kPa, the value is 20.6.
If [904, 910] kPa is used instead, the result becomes 10.4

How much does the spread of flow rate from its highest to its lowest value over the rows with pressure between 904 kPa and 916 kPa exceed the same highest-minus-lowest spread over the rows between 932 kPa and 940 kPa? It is -1.8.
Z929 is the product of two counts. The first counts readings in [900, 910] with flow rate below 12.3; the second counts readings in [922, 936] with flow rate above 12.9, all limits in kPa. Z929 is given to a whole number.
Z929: 35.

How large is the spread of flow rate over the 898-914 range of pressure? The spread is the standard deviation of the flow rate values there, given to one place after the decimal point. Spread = 0.4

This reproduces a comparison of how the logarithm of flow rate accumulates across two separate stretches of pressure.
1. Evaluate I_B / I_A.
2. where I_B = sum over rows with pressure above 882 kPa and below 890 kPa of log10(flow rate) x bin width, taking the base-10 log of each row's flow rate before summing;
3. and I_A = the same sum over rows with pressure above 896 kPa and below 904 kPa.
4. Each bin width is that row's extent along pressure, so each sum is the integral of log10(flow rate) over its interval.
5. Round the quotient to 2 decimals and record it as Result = 1.17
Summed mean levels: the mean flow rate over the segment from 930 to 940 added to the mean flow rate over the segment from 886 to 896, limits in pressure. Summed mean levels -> 37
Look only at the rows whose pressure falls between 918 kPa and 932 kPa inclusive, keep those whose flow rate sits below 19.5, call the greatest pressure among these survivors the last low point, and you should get 925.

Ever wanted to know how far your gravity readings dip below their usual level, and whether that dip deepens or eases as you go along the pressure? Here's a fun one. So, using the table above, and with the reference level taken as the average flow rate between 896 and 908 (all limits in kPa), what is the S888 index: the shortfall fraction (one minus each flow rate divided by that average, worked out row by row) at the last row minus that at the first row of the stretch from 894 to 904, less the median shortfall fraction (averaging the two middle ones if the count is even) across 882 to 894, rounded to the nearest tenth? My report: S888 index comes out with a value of 0.2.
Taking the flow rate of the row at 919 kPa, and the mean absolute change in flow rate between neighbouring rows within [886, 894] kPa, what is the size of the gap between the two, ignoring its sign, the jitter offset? 11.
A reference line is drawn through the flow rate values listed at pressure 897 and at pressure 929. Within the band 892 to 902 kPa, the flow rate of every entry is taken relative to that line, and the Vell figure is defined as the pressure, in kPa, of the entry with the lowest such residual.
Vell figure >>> 901 kPa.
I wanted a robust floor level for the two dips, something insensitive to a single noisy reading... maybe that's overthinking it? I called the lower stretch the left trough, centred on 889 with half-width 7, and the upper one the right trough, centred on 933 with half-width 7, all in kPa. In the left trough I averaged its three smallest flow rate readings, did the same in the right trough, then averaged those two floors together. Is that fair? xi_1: 16.0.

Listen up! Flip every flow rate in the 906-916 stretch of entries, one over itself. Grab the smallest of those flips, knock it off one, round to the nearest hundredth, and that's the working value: 0.91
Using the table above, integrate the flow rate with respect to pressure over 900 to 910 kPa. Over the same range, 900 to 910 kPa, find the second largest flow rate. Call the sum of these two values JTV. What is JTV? 115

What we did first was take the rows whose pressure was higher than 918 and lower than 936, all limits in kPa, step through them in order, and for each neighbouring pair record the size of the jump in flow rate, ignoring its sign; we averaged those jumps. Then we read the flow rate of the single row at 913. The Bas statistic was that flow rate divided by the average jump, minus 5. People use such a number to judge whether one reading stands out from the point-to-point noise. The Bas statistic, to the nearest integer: 2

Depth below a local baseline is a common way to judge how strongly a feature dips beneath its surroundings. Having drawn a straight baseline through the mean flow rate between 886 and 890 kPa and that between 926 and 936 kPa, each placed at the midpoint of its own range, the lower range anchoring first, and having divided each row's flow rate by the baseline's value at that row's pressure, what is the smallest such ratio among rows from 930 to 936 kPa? 1.02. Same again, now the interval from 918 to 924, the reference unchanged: 0.63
